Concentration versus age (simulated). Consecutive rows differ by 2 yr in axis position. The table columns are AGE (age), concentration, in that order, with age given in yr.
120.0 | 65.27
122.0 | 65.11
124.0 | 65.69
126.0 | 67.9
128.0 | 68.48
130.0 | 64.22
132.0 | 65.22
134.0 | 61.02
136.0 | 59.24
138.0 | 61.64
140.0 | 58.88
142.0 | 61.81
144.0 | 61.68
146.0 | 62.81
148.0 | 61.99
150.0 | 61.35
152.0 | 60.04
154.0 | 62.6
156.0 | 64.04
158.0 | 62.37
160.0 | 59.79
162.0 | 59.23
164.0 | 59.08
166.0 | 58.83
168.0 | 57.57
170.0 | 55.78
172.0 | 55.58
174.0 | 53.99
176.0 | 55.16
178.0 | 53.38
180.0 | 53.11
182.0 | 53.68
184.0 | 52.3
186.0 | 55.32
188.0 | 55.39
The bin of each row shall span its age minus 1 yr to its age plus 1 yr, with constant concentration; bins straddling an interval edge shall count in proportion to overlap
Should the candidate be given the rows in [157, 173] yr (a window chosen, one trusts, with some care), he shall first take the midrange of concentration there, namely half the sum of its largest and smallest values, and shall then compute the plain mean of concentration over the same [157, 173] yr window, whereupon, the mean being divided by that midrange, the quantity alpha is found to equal 0.99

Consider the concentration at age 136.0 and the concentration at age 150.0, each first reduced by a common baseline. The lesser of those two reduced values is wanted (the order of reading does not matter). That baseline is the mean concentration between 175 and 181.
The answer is 5.4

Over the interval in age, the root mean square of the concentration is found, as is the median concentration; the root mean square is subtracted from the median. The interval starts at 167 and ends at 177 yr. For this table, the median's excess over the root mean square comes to 0.0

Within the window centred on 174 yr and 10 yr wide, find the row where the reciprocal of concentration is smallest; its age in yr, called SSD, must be 170.0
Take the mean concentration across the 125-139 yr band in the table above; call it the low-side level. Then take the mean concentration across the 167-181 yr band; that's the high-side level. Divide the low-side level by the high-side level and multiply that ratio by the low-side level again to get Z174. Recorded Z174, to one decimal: 74.5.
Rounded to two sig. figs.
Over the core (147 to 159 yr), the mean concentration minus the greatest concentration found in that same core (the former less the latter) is -2.0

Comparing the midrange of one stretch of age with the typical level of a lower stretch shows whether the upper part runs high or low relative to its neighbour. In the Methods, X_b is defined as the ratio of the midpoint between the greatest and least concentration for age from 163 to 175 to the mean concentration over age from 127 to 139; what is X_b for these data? 0.89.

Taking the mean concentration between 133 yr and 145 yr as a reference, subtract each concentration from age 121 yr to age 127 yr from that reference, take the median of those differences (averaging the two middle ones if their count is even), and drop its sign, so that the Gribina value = 5.0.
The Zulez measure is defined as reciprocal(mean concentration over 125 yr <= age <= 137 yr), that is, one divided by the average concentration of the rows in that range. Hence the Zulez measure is 0.0155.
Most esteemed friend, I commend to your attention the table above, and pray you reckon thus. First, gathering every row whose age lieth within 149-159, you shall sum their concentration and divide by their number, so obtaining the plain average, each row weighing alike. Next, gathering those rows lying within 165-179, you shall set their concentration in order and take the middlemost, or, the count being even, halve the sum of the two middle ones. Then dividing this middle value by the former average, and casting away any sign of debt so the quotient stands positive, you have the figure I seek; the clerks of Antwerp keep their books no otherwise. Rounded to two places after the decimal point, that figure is 0.90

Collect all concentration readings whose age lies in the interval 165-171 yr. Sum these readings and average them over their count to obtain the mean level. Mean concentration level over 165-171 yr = 57.4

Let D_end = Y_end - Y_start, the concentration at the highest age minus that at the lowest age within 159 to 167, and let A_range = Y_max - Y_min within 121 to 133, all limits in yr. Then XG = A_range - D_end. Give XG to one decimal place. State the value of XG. 5.2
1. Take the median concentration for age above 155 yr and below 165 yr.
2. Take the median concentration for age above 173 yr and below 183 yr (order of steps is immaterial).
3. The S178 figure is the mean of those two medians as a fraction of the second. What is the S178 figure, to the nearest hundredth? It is 1.06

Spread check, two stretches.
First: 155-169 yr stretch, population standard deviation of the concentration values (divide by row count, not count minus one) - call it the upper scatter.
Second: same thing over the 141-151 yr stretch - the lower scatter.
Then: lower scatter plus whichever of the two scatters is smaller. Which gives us 0.98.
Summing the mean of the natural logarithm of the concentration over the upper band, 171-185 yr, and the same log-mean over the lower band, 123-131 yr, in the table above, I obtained 8.18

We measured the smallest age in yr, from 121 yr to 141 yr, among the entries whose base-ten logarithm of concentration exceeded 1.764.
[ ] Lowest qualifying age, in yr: 122.0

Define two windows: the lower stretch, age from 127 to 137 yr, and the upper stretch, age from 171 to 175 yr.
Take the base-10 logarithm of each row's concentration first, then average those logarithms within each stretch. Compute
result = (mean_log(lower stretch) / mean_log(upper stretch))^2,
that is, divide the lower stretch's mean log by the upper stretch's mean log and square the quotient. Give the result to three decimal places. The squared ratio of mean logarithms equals 1.076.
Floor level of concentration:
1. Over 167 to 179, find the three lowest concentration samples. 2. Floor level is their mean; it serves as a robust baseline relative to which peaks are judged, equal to 54.2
